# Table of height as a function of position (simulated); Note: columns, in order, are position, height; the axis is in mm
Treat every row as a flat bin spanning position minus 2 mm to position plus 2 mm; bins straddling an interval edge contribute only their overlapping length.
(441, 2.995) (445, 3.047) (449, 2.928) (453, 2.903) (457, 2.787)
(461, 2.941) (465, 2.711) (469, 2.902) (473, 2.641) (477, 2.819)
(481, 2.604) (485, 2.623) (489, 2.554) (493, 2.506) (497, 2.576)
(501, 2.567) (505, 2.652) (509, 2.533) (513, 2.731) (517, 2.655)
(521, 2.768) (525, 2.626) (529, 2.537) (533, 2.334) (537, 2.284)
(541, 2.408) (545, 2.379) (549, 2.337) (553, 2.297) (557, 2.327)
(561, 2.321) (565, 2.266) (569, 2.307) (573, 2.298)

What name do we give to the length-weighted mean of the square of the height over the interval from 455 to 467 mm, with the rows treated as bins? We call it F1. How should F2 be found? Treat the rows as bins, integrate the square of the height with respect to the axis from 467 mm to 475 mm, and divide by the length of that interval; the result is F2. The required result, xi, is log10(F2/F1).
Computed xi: -0.01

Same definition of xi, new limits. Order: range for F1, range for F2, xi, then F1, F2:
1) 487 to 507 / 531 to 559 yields -0.08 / 6.6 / 5.5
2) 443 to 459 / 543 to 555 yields -0.19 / 8.5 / 5.5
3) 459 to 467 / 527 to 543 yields -0.15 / 8.0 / 5.7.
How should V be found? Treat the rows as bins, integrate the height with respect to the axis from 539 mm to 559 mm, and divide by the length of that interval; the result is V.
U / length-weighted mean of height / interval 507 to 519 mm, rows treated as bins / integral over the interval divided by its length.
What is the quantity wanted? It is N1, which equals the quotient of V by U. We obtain 0.89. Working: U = 2.64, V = 2.3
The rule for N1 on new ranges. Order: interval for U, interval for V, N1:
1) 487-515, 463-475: 1.06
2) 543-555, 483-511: 1.10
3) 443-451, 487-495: 0.85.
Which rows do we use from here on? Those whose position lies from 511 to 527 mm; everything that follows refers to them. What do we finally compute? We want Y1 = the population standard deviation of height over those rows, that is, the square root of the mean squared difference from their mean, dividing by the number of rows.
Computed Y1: 0.06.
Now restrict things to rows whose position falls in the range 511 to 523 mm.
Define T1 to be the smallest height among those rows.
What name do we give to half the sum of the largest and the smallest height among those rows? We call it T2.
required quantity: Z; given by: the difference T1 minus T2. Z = -0.06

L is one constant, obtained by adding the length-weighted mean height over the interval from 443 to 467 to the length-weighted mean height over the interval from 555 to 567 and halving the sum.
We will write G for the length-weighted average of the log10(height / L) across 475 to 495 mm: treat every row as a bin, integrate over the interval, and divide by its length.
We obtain 0.004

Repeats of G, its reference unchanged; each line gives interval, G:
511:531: 0.011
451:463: 0.045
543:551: -0.042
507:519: 0.007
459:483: 0.028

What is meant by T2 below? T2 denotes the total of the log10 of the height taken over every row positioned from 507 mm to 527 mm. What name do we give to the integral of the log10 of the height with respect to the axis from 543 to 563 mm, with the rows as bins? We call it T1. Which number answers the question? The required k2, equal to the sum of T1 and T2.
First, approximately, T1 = 7.4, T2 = 2.13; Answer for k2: 9.5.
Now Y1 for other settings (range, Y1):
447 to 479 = 0.10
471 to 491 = 0.09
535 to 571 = 0.04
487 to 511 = 0.05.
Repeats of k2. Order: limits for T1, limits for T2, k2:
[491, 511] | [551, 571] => 10.0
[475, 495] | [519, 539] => 10.4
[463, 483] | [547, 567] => 10.6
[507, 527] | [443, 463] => 10.8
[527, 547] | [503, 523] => 9.7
